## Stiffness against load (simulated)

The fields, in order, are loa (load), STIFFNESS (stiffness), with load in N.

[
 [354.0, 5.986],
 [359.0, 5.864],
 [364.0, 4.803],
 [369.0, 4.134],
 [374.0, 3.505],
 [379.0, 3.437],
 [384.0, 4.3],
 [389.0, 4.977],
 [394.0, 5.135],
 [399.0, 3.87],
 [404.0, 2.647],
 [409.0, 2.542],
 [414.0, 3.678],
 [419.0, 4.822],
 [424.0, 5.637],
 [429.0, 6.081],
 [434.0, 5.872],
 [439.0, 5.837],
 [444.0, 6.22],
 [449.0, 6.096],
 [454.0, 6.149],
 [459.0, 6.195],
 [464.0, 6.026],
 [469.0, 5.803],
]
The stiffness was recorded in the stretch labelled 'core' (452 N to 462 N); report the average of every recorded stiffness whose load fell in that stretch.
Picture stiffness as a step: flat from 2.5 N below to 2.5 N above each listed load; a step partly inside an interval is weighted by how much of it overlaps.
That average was 6.2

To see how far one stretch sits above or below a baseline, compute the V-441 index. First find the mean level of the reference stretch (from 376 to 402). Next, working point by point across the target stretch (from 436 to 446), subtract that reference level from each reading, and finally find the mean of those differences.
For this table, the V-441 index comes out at 1.7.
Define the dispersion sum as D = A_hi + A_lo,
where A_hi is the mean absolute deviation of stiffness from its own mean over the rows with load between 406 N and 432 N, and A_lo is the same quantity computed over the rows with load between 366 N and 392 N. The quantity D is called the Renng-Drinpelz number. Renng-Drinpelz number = 1.6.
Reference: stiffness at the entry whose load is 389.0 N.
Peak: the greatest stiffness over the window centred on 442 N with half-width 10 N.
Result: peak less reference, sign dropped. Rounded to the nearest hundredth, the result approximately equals 1.24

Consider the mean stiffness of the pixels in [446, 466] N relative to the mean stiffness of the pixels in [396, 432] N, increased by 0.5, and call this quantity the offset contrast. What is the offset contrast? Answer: 2.0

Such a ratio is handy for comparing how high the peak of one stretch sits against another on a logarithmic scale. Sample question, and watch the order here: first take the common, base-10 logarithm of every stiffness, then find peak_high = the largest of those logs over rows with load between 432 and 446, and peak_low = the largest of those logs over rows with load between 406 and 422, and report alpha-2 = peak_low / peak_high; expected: 0.86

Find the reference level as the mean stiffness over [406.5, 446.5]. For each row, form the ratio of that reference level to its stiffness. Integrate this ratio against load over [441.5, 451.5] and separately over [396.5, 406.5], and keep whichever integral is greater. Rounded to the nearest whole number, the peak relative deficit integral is 16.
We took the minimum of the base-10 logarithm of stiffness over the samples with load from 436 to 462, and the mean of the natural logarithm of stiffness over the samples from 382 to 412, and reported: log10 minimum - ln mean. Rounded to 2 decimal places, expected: -0.56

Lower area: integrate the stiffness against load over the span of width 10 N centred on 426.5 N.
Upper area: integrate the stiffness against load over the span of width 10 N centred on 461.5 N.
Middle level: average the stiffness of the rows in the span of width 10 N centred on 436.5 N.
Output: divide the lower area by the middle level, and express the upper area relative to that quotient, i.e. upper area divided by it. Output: 6.1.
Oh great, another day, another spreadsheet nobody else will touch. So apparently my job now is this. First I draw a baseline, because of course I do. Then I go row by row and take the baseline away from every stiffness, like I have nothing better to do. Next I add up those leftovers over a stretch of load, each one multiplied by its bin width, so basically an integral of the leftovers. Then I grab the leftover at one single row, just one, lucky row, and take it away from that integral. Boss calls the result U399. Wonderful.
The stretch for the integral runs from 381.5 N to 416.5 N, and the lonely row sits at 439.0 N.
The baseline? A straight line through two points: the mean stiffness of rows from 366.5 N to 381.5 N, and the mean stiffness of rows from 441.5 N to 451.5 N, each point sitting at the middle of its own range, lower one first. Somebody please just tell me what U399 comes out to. -23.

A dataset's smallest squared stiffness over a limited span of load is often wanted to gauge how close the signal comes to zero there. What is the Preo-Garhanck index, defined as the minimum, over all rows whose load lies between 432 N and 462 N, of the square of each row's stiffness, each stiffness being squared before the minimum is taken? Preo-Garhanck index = 34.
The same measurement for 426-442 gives 34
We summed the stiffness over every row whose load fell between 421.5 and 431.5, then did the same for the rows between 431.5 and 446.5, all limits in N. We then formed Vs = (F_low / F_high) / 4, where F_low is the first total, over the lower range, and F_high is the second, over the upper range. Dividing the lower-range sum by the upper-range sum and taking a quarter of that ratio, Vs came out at 0.16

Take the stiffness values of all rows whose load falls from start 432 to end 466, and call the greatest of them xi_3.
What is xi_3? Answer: 6.22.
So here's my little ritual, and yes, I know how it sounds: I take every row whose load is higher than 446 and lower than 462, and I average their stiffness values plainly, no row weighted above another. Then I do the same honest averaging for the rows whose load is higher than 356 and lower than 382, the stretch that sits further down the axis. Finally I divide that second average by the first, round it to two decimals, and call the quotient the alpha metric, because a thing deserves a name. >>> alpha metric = 0.71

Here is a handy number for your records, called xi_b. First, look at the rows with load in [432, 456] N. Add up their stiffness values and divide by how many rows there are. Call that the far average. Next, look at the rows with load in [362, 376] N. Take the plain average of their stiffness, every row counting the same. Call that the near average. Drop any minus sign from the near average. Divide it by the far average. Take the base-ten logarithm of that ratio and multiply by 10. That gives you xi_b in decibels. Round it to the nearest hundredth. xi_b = -1.63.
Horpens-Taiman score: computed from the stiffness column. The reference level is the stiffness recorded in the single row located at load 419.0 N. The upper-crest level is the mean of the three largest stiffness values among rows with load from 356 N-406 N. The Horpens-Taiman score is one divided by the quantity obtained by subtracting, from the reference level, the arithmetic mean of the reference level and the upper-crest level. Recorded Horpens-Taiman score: -4.0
